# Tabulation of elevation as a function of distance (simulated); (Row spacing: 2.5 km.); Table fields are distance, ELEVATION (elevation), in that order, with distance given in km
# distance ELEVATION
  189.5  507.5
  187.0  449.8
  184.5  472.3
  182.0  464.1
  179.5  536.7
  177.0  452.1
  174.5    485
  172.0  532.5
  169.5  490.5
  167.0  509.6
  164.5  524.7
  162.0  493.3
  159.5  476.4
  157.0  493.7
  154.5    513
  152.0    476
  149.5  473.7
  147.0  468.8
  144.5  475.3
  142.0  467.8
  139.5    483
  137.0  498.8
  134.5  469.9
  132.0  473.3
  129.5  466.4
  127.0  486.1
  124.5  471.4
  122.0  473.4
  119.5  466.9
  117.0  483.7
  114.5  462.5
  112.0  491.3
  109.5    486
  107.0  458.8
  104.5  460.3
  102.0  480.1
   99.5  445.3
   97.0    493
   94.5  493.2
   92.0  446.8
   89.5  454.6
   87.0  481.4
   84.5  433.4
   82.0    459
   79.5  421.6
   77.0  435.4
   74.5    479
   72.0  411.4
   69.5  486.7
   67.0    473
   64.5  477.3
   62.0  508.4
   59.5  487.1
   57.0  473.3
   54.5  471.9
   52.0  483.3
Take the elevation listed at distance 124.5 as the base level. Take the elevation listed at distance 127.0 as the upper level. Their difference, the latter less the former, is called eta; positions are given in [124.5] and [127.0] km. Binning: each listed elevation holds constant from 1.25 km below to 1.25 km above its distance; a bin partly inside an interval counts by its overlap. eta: 15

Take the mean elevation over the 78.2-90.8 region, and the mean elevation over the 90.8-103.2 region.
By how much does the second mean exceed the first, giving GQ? 22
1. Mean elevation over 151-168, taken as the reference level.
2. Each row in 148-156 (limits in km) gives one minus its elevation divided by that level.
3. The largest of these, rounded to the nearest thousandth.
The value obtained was 0.049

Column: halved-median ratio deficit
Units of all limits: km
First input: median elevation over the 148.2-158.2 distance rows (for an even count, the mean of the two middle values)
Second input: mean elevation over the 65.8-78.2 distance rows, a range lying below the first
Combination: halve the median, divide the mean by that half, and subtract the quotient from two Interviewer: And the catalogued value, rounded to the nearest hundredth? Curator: 0.11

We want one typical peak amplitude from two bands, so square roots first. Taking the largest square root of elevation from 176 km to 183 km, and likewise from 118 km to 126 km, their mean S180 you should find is 22.46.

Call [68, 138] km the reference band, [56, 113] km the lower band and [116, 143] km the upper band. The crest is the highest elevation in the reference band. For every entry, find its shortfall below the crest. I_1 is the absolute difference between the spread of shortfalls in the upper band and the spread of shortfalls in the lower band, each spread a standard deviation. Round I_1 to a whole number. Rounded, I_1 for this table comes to 15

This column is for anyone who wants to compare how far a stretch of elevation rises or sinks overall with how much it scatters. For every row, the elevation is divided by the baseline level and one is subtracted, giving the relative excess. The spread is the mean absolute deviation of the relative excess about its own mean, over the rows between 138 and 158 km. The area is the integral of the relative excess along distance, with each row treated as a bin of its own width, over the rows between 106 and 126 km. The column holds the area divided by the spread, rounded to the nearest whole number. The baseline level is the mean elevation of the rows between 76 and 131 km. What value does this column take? 15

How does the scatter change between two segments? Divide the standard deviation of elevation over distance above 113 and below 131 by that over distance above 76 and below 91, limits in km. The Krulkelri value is 0.4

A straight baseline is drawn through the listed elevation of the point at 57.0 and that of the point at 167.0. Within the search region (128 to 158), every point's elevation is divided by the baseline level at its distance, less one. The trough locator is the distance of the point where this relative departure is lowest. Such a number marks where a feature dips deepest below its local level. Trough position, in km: 147.0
